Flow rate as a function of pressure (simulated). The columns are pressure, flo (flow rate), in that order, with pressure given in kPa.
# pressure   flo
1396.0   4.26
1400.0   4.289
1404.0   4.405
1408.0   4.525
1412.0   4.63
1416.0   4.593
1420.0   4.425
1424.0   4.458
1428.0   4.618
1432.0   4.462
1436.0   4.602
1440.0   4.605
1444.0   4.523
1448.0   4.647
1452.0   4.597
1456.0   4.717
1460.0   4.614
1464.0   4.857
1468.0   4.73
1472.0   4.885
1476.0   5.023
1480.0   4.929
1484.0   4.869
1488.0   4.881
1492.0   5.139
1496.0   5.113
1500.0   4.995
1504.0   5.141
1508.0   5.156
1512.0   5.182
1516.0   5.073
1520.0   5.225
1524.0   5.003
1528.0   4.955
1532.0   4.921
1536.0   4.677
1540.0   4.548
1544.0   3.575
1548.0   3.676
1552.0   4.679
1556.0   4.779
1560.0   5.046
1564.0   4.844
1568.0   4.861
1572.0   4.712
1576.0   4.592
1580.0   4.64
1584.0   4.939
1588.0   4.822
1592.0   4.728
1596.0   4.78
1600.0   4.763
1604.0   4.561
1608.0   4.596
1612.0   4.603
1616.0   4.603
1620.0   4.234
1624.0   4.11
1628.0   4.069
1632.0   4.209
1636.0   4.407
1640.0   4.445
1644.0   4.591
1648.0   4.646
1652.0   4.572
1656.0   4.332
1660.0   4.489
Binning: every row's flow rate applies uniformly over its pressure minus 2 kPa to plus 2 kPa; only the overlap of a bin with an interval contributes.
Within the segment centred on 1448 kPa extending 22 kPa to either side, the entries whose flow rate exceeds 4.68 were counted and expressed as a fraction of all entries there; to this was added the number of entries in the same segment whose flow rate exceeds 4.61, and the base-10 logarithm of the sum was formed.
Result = 0.80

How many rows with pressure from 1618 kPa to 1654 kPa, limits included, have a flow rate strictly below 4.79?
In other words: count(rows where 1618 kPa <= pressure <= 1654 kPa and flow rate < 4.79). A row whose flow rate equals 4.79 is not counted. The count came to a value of 9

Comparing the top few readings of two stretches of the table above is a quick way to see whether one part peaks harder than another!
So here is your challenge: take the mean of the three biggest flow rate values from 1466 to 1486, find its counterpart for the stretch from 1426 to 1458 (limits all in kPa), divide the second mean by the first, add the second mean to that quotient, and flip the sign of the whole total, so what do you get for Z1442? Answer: -5.603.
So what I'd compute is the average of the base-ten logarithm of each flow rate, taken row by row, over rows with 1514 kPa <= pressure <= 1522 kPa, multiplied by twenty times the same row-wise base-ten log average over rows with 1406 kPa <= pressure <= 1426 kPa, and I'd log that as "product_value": 9.3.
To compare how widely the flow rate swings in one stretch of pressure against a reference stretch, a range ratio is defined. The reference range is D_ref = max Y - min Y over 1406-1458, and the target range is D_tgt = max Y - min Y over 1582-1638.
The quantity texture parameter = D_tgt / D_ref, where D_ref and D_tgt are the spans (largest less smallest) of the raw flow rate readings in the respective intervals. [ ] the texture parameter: 2.98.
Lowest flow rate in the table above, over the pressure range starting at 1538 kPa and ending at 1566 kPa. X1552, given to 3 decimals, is 3.575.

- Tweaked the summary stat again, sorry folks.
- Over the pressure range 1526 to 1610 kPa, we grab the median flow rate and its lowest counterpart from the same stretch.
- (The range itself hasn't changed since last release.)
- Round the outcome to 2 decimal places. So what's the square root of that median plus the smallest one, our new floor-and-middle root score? 2.88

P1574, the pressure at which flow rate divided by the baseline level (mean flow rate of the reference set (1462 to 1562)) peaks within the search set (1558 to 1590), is 1560.0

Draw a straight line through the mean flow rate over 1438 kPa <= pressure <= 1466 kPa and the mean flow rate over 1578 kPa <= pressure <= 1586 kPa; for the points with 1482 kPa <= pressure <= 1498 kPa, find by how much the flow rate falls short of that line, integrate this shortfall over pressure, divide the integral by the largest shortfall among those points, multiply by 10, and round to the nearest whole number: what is 269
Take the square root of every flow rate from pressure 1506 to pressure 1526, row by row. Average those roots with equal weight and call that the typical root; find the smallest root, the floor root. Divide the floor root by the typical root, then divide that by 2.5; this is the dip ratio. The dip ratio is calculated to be 0.395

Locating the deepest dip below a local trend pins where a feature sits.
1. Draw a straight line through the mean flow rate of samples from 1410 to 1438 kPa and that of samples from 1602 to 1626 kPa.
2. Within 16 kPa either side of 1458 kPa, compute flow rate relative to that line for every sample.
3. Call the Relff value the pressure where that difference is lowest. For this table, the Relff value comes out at 1444.0 kPa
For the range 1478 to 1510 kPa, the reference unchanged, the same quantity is 1484.0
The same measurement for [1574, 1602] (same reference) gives 1576.0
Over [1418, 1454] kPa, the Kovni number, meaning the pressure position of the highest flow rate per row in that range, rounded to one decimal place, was 1448.0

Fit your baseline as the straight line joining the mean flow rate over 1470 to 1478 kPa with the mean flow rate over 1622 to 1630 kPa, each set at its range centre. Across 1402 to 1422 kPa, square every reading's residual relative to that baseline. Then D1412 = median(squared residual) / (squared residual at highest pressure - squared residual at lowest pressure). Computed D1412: -3.3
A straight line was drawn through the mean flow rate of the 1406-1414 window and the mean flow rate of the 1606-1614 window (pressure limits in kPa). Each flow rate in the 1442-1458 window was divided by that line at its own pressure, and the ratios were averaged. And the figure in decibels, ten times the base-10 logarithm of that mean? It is 0.04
